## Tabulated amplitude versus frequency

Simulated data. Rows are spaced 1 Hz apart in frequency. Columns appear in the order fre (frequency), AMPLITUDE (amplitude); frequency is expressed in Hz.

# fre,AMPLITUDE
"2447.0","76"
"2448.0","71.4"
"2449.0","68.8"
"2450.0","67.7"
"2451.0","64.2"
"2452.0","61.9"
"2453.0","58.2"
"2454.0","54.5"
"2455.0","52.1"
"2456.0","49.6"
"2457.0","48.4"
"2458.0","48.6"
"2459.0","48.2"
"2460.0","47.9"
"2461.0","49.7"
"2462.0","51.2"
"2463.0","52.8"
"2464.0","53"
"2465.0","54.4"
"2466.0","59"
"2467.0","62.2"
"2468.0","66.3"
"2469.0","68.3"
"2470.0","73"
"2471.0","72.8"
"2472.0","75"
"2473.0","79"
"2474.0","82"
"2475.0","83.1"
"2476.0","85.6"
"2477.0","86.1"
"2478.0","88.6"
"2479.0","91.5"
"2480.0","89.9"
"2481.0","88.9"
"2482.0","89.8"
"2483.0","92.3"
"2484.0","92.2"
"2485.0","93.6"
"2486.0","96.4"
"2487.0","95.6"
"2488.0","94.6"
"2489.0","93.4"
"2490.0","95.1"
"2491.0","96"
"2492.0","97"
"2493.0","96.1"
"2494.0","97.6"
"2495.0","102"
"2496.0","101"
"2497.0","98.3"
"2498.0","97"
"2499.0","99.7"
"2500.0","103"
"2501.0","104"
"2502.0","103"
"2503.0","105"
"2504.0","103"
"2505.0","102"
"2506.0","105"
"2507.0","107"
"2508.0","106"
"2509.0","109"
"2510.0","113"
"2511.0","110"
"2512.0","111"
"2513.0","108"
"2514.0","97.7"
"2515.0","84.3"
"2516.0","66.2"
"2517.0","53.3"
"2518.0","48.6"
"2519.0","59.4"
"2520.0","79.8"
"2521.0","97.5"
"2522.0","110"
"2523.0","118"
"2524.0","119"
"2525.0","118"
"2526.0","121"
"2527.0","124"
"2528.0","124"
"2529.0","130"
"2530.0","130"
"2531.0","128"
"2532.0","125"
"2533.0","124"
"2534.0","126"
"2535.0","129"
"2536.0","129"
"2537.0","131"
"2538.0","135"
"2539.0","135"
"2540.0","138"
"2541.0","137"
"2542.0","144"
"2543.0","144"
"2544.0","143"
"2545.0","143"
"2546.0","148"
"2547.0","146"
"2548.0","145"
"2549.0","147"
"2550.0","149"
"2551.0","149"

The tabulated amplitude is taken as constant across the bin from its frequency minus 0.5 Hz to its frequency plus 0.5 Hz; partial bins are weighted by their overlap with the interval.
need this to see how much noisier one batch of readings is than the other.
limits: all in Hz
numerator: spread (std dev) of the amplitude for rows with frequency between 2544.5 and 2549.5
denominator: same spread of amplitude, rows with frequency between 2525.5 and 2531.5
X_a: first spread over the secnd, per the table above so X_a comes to 1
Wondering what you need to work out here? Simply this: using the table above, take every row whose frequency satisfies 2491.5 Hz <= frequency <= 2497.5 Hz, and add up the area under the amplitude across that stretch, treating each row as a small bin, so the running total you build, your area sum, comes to 592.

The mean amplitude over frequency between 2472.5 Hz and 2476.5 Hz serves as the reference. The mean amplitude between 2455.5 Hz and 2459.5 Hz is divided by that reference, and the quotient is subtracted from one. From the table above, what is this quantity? 0.4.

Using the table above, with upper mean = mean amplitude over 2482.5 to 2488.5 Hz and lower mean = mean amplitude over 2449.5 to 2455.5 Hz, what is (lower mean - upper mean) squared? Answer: 1180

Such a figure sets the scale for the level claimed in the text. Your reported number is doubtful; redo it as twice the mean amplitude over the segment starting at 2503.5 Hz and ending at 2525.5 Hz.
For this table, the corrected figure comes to 193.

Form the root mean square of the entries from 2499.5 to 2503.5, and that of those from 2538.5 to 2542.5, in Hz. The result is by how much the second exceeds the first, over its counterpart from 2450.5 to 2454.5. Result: 0.58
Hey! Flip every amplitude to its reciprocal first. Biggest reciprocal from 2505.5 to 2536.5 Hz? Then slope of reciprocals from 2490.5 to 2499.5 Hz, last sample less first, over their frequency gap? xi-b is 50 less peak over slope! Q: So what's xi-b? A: 476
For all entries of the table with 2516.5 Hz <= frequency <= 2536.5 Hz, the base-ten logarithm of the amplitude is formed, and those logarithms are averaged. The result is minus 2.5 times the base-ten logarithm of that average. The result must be -0.76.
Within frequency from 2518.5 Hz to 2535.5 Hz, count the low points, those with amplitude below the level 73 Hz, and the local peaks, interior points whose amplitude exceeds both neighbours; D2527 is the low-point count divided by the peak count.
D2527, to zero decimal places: 1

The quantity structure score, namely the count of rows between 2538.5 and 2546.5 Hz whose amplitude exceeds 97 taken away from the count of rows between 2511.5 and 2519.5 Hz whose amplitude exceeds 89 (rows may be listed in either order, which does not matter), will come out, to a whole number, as -5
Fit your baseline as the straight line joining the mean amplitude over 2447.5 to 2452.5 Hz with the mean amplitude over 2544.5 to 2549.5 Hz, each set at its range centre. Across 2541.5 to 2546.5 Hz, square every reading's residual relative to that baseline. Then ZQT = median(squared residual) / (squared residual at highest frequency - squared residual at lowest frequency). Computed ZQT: 0.5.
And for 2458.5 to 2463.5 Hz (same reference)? -9.9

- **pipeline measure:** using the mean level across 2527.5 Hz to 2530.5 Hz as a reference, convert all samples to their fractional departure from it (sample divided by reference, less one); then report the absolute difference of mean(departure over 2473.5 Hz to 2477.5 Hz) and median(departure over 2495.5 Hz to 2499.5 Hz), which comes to 0.12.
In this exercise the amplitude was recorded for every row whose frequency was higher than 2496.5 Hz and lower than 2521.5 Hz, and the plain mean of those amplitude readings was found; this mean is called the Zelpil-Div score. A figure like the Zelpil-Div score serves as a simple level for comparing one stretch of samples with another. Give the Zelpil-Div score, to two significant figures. 95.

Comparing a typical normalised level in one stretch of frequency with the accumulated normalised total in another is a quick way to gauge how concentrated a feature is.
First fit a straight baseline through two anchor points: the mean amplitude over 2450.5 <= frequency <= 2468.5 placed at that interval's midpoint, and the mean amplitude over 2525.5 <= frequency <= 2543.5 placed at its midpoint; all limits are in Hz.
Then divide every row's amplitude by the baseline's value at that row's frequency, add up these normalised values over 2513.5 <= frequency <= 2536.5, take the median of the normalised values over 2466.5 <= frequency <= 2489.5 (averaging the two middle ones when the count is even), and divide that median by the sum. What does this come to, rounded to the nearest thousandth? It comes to 0.058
